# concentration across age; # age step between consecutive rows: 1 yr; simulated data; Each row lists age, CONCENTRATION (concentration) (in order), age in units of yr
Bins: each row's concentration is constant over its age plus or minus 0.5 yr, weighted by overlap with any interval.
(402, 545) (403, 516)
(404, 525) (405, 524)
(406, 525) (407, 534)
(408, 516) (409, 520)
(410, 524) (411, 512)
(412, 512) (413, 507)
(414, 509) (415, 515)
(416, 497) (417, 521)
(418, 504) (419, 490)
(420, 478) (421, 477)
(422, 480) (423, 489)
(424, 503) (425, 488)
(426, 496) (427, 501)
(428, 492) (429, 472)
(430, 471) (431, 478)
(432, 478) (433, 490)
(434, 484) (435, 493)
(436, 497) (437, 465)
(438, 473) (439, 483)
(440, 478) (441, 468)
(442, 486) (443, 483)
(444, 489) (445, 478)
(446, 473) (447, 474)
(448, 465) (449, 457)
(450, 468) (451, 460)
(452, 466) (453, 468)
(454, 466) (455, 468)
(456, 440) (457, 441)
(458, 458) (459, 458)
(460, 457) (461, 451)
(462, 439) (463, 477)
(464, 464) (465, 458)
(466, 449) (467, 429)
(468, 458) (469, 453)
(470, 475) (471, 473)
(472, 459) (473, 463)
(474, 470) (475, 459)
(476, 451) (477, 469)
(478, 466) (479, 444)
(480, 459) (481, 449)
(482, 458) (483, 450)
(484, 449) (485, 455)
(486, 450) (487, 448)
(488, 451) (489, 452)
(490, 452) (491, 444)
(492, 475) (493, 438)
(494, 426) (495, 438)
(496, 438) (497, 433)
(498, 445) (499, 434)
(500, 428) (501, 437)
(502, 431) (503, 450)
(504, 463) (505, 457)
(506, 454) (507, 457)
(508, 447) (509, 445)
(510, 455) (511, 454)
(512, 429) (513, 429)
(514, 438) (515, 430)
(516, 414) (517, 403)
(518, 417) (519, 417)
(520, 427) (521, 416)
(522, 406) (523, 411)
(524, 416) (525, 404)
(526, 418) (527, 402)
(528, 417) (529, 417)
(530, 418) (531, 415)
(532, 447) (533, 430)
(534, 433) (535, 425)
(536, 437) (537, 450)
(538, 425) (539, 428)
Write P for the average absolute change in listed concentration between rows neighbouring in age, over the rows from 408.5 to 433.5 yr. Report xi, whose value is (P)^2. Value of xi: 83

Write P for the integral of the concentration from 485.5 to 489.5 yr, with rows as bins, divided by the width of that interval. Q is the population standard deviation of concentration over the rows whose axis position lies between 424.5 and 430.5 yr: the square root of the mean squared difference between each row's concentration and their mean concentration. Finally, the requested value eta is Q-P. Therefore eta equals -439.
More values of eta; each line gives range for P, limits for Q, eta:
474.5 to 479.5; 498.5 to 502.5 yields -454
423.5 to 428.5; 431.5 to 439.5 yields -486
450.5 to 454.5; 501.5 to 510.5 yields -456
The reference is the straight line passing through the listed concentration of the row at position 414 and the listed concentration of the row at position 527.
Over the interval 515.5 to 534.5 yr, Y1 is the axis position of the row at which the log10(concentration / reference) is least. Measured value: 517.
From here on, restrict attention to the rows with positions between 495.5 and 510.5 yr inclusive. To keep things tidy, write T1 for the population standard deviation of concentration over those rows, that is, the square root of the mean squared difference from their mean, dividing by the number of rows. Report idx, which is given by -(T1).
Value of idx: -10.6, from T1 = 10.6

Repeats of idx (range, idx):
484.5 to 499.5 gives -11.4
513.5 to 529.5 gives -9.5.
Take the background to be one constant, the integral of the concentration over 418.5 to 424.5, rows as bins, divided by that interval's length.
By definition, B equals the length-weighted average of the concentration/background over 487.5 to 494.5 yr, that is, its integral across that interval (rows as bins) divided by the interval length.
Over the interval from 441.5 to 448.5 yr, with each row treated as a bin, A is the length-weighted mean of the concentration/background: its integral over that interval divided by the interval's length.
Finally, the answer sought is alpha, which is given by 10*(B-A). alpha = -0.6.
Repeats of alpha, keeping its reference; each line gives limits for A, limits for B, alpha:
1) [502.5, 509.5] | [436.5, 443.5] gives 0.5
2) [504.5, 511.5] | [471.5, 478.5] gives 0.2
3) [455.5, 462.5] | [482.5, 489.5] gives 0.0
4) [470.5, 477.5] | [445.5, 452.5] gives 0.1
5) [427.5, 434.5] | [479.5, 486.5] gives -0.6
